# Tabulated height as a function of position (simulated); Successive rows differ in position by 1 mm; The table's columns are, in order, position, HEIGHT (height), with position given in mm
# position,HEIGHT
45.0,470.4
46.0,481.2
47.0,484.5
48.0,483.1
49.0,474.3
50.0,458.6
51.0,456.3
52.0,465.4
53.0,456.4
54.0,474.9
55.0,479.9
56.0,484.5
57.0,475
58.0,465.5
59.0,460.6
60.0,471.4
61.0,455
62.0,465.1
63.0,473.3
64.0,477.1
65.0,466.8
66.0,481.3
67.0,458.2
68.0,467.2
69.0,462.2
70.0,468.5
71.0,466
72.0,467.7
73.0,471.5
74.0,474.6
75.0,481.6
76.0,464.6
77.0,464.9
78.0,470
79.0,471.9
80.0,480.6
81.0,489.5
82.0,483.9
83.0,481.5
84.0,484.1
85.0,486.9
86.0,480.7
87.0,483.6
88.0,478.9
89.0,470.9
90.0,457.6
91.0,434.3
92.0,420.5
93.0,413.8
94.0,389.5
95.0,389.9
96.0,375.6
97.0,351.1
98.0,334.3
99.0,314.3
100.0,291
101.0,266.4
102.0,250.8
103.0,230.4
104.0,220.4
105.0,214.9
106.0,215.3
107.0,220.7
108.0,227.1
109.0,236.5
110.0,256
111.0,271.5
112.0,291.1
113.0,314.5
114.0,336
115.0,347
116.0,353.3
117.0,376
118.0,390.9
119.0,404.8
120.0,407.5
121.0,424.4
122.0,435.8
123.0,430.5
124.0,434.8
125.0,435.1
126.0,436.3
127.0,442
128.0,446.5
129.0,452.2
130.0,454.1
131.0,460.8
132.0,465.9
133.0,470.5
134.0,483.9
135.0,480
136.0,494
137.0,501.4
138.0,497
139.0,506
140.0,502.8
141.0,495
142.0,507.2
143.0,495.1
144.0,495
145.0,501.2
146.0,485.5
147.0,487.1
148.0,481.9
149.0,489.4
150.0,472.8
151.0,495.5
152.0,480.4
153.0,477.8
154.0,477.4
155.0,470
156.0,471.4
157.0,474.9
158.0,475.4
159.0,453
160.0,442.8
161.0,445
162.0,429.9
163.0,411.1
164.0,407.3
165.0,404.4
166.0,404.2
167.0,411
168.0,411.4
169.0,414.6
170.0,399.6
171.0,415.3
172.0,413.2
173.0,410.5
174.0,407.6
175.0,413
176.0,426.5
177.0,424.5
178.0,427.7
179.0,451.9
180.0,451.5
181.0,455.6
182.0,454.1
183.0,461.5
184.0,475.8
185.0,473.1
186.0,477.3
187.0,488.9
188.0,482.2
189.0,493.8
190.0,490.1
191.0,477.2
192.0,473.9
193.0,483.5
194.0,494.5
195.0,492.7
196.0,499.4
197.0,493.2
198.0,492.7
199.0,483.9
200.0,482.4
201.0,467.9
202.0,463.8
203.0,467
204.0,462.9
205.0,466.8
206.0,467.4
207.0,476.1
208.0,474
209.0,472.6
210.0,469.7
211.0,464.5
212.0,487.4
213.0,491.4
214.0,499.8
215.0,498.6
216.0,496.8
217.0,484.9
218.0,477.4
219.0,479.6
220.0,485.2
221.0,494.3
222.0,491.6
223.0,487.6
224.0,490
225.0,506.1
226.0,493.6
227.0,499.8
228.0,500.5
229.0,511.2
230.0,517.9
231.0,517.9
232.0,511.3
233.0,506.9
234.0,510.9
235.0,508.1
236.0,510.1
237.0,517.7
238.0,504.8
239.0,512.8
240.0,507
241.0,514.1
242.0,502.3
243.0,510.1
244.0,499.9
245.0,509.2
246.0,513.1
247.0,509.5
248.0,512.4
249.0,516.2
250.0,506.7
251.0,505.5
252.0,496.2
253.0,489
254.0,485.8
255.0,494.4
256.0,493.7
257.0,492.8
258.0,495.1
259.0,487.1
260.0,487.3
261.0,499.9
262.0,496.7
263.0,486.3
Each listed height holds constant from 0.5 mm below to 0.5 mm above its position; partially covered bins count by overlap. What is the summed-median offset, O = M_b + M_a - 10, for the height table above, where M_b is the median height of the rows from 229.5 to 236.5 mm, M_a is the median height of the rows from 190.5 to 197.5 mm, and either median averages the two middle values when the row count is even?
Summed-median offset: 994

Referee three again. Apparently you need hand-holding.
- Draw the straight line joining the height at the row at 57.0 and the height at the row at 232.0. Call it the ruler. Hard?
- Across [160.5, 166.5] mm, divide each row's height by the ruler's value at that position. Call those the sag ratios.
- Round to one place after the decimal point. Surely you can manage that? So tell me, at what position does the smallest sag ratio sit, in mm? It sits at 166.0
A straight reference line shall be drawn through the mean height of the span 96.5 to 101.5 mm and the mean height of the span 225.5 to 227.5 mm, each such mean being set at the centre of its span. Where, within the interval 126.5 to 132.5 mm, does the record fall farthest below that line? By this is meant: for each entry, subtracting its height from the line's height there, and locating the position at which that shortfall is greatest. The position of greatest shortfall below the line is 127.0 mm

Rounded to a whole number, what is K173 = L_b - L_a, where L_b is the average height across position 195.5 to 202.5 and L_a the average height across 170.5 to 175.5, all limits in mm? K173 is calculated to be 71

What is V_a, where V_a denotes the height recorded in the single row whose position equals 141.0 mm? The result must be 495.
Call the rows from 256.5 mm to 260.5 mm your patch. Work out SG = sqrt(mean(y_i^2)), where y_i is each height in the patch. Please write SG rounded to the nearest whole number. 491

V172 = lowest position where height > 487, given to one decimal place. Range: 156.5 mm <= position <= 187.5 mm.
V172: 187.0 mm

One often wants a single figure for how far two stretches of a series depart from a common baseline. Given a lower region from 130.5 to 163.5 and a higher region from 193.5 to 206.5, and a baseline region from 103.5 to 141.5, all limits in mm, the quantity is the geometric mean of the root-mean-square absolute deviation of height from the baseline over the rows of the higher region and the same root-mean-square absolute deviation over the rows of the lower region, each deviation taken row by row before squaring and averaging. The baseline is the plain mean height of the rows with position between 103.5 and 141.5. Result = 90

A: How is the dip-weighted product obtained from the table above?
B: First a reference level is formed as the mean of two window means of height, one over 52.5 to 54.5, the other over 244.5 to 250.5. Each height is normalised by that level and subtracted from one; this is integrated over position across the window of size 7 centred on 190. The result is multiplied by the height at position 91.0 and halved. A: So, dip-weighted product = 13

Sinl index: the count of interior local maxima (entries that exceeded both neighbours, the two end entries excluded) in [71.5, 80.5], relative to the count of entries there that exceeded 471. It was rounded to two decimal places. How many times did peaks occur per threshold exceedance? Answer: 0.20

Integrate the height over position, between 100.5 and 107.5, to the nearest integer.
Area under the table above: 1619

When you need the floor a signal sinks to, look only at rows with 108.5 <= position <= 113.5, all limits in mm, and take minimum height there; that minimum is 236.5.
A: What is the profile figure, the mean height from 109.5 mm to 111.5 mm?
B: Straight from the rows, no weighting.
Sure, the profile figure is 264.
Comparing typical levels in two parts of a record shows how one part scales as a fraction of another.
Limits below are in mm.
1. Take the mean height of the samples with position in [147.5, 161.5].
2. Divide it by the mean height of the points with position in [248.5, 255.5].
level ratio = 0.946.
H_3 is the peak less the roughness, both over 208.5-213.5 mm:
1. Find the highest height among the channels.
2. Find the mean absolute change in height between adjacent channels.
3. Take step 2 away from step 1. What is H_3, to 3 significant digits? 483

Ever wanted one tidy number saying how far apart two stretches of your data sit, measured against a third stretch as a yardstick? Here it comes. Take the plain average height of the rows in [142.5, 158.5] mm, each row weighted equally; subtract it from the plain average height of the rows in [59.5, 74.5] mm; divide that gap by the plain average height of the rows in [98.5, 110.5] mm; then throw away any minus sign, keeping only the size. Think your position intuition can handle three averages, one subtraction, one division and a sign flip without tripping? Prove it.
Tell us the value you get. 0.060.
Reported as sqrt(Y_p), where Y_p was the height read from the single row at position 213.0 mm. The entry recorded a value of 22.2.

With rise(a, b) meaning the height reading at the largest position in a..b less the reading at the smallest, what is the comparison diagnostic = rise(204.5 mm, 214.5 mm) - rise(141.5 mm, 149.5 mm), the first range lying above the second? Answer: 51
